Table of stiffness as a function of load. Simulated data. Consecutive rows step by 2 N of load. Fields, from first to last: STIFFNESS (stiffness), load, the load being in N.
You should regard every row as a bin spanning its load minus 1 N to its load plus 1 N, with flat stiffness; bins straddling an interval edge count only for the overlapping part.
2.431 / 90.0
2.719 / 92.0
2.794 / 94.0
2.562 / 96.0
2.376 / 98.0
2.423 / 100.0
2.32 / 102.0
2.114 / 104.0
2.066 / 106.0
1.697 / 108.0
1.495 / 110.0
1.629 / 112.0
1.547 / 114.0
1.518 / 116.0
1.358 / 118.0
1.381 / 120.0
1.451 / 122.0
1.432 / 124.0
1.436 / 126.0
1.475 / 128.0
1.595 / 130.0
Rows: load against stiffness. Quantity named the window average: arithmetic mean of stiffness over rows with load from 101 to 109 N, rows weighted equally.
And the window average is 2.05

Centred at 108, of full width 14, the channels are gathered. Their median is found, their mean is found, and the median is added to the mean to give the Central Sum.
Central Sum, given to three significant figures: 3.54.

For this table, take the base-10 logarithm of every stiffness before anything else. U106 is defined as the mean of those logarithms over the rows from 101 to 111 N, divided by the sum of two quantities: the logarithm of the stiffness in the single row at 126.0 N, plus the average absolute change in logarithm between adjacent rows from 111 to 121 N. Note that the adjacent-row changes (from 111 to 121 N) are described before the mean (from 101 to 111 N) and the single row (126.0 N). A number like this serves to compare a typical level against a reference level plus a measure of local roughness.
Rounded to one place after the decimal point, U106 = 1.6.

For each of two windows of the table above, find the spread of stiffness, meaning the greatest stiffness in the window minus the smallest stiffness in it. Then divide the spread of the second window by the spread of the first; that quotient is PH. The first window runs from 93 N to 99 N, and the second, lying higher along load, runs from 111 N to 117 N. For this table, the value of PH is 0.3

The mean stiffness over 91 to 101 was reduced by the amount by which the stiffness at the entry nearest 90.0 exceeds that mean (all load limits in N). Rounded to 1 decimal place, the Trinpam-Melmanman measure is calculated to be 2.7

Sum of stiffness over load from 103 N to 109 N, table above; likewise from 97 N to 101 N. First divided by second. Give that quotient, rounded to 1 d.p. 1.2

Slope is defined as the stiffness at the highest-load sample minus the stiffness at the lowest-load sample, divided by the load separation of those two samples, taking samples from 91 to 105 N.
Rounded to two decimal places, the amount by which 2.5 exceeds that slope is 2.55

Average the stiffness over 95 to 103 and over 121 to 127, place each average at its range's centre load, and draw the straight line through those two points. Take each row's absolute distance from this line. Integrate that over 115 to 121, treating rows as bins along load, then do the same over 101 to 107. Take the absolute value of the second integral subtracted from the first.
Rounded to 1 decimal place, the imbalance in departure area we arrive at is 1.1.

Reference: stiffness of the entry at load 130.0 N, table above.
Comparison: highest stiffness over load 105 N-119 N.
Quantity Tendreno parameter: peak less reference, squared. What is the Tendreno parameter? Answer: 0.22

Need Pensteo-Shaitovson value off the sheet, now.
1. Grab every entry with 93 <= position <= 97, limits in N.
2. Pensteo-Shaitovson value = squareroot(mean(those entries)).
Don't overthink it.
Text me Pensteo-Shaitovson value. 1.64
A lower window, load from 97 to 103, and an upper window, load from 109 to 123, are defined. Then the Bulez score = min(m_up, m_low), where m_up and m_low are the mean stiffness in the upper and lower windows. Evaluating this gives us 1.48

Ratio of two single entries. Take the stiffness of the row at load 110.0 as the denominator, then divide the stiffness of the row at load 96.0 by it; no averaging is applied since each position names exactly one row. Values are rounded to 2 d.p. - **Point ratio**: 1.71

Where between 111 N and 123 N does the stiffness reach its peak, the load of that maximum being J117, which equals 112.0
